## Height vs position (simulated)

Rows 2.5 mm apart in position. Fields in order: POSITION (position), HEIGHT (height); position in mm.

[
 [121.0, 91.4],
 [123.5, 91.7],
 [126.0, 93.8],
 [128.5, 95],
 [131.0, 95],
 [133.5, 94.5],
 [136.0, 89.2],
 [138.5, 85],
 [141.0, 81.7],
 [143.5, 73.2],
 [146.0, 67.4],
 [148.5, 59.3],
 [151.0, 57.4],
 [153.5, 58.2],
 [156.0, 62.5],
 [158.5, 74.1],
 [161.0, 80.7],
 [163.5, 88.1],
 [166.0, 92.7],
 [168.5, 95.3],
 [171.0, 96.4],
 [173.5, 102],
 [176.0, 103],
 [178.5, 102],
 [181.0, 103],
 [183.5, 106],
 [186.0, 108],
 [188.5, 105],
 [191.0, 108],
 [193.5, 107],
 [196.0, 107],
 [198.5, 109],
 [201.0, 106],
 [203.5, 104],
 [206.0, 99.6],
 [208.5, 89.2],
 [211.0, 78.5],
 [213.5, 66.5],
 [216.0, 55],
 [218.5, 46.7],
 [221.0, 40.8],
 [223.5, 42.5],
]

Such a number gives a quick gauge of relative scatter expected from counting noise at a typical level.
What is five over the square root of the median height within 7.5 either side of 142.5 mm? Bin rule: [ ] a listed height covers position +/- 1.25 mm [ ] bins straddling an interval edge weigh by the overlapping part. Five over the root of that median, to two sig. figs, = 0.57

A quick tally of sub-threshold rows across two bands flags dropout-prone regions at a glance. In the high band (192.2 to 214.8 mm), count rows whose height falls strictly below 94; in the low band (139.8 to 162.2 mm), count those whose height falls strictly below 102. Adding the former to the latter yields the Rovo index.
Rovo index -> 12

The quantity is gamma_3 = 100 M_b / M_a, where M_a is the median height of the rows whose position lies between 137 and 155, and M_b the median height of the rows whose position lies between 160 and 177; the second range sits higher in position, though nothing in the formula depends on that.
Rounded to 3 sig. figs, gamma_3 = 141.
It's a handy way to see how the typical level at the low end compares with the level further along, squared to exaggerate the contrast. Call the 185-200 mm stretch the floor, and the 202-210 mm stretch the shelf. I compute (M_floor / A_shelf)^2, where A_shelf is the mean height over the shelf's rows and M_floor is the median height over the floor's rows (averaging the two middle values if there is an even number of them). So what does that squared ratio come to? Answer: 1.2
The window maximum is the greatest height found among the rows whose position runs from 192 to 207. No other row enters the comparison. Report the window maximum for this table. 109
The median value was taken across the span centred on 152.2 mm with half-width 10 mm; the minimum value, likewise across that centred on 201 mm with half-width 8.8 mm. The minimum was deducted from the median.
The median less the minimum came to -24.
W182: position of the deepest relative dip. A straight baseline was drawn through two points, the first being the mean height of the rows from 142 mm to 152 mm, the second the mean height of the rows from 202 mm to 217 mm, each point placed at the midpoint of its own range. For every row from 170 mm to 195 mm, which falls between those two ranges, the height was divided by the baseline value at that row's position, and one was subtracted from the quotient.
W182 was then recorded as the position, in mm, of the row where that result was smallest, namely 171.0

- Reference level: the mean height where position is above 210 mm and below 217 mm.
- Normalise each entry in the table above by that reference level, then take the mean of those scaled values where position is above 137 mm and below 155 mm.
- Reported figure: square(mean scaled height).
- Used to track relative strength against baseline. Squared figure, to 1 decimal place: 1.1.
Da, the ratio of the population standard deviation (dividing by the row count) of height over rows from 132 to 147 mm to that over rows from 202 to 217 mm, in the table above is 0.5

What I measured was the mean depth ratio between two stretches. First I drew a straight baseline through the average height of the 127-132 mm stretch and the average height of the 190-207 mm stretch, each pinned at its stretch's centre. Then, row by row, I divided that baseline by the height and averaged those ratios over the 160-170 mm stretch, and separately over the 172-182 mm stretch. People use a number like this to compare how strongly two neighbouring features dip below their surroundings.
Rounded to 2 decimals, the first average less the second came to 0.13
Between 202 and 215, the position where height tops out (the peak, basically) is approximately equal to 203.5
